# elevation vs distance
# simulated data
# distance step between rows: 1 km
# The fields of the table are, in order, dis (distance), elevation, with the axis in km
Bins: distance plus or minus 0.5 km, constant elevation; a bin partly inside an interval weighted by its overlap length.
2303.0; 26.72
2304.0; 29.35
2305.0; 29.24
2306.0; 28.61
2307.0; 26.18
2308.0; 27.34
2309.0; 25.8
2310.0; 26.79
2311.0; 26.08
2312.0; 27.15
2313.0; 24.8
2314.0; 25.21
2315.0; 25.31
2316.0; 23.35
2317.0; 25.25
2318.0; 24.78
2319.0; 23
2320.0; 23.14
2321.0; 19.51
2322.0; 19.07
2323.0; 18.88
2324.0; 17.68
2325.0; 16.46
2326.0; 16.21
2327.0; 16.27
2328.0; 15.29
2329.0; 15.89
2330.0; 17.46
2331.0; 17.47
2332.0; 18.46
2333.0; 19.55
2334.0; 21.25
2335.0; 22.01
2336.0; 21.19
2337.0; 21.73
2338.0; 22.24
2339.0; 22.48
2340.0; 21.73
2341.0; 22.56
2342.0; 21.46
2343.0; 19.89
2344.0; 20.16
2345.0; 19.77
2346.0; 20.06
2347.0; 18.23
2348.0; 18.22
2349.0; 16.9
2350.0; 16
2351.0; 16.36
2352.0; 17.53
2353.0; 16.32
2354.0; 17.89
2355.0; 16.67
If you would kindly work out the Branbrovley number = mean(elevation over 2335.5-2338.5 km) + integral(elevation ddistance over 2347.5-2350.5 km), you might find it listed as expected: 73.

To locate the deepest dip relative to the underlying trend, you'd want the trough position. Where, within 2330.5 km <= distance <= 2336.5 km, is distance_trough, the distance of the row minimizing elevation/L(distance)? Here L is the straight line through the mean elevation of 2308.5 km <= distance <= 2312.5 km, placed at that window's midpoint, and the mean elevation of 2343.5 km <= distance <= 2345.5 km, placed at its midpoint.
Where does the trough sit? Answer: 2331.0 km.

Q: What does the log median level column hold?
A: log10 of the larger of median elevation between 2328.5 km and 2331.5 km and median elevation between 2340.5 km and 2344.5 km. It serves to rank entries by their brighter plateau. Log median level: 1.32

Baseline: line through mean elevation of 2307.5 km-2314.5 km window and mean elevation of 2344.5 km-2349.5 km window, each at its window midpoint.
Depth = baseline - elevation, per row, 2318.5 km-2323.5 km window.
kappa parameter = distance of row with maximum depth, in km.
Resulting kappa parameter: 2322.0 km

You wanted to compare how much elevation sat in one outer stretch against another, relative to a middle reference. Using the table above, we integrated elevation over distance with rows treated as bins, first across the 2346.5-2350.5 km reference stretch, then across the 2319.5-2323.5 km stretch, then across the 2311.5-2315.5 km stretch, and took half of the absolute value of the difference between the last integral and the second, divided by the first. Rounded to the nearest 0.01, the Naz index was 0.16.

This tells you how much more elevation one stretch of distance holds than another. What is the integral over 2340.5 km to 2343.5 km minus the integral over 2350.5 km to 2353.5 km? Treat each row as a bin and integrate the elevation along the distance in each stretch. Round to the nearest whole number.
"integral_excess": 14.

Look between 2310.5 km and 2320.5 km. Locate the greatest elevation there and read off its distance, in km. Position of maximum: 2312.0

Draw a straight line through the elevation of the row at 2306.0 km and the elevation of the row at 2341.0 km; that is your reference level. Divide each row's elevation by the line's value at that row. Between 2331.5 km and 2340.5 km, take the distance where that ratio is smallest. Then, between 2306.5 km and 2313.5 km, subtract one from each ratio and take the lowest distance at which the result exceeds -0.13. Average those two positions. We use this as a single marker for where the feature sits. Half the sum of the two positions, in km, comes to 2319.5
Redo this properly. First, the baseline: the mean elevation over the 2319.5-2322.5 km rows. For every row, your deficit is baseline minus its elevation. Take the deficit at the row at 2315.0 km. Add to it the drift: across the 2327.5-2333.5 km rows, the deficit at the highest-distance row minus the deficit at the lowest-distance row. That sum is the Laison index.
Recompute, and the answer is -9.0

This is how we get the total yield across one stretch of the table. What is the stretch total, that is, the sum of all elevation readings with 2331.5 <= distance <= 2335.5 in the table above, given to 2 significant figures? 81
